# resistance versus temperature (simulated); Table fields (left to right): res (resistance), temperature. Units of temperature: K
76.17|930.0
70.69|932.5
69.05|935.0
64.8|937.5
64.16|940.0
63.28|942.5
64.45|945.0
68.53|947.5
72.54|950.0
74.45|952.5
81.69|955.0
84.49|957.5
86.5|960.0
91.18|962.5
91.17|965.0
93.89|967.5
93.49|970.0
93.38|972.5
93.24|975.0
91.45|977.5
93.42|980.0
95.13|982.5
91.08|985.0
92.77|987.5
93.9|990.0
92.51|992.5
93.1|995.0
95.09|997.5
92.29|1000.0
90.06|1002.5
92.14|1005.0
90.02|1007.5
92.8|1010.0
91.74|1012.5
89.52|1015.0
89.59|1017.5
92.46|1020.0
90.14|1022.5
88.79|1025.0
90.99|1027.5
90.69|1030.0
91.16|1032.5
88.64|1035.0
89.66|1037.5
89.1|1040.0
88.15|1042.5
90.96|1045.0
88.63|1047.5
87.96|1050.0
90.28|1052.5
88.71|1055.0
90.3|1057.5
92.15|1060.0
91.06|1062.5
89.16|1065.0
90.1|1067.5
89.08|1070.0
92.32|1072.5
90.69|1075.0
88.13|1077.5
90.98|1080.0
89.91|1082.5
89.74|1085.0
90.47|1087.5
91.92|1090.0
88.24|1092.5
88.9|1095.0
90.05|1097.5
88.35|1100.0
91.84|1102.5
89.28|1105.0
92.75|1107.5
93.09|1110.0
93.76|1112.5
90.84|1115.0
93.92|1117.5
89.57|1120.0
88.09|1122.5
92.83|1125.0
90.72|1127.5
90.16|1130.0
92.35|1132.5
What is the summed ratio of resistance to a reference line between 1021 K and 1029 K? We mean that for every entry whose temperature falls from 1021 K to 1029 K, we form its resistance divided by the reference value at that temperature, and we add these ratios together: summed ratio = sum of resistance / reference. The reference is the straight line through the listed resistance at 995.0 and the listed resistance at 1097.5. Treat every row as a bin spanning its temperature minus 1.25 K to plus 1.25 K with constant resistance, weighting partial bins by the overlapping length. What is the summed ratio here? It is 2.93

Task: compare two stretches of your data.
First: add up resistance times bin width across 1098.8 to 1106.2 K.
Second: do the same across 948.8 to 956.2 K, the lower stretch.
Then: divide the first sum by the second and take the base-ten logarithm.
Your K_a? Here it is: 0.071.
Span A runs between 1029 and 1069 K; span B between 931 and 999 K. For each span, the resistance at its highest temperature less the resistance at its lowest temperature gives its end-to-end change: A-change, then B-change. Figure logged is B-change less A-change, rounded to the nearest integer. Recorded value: 25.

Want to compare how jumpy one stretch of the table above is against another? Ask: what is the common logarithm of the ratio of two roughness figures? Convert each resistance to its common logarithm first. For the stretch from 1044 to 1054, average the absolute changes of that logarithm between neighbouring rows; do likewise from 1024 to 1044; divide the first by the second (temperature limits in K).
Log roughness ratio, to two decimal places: 0.19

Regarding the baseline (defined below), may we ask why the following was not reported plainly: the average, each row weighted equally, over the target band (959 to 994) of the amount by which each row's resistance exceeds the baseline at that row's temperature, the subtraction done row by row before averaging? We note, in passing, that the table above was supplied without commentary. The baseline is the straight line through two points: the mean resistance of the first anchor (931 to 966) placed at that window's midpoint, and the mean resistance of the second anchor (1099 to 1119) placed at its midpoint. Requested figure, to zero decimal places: 15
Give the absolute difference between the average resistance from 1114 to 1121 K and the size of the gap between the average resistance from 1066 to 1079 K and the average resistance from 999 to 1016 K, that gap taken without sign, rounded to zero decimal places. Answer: 90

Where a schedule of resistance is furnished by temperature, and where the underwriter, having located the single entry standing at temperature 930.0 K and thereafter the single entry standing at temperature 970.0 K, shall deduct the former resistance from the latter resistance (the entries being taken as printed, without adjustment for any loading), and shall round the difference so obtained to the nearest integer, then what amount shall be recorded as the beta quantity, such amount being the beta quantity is 17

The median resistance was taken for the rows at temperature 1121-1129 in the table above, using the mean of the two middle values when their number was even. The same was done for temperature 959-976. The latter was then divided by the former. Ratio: 1.03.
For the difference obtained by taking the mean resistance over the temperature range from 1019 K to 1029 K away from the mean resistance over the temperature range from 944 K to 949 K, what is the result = -24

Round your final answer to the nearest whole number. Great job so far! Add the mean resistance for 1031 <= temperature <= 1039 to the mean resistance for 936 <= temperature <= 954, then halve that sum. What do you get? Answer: 79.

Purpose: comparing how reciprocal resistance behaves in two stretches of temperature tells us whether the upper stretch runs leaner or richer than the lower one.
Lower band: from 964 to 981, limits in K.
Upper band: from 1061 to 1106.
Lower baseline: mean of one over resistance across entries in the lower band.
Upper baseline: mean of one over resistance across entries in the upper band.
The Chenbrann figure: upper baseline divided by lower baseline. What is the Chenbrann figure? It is 1.03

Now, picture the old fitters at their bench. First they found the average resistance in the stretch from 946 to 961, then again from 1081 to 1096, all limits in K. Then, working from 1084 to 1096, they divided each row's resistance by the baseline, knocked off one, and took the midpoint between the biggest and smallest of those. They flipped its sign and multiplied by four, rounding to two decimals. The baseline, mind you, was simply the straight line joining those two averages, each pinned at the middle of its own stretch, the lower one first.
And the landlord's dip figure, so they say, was 0.00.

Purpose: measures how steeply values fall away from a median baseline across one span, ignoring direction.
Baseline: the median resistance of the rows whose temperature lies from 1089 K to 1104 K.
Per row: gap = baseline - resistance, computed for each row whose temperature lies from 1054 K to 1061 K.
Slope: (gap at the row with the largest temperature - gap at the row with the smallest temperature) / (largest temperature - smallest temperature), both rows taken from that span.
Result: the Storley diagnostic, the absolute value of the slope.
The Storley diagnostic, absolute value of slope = 0.69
